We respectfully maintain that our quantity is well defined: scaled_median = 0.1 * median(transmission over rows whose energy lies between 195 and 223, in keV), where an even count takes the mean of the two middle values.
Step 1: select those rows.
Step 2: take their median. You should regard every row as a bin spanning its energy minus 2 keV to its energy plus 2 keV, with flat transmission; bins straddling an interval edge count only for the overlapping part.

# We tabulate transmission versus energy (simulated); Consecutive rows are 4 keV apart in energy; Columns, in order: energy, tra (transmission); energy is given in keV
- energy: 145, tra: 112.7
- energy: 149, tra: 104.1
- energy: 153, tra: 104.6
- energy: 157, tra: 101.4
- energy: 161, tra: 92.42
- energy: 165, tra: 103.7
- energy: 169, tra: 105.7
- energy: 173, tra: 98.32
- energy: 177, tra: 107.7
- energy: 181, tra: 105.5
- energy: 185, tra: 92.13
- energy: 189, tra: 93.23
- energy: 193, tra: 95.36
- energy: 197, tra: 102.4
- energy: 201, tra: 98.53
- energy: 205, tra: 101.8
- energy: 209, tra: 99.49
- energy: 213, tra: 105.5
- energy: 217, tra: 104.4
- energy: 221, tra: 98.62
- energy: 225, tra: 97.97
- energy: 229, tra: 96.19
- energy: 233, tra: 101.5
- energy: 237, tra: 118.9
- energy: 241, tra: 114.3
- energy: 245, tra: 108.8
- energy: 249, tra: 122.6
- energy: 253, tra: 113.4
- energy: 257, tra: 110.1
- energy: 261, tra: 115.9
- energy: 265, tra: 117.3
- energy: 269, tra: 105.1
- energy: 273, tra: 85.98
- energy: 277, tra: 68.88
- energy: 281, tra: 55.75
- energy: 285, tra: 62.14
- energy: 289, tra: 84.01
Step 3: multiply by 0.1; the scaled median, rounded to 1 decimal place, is 10.2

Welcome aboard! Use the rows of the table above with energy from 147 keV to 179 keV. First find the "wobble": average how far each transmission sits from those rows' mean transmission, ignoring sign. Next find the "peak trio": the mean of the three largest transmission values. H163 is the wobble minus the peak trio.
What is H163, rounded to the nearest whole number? -102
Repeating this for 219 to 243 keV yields -104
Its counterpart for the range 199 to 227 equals -101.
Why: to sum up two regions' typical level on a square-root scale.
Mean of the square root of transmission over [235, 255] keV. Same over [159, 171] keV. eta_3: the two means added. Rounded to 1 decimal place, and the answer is 20.8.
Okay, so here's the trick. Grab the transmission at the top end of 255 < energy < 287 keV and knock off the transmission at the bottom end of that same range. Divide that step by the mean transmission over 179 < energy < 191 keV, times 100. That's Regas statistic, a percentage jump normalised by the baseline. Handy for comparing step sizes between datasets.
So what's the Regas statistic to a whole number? -49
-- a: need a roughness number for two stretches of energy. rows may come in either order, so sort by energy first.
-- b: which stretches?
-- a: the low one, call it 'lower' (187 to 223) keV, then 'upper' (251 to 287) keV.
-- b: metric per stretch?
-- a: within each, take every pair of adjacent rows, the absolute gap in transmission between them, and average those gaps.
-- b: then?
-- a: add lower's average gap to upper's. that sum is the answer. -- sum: 13.7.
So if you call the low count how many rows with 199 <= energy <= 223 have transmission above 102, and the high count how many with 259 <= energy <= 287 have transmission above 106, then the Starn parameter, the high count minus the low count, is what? 0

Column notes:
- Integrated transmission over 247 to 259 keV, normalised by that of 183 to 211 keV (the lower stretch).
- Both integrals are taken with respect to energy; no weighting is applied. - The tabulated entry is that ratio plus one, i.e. 1.5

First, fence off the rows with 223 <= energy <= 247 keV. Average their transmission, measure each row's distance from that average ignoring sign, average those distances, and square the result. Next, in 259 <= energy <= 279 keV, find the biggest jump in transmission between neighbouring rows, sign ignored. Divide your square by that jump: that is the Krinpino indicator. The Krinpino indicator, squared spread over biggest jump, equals 3.1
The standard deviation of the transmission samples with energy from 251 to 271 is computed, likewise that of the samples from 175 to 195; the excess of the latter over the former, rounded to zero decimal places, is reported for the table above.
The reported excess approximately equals 2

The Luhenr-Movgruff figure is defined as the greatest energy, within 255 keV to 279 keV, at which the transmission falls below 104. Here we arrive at 277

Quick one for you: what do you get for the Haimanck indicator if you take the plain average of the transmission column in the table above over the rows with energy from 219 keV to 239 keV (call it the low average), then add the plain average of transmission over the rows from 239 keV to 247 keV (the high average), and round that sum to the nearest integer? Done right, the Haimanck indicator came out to 214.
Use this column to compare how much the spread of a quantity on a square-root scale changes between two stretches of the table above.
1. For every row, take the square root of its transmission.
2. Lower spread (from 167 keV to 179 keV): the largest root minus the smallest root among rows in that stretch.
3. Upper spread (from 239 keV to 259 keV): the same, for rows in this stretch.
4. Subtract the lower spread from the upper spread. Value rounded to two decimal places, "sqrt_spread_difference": 0.18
